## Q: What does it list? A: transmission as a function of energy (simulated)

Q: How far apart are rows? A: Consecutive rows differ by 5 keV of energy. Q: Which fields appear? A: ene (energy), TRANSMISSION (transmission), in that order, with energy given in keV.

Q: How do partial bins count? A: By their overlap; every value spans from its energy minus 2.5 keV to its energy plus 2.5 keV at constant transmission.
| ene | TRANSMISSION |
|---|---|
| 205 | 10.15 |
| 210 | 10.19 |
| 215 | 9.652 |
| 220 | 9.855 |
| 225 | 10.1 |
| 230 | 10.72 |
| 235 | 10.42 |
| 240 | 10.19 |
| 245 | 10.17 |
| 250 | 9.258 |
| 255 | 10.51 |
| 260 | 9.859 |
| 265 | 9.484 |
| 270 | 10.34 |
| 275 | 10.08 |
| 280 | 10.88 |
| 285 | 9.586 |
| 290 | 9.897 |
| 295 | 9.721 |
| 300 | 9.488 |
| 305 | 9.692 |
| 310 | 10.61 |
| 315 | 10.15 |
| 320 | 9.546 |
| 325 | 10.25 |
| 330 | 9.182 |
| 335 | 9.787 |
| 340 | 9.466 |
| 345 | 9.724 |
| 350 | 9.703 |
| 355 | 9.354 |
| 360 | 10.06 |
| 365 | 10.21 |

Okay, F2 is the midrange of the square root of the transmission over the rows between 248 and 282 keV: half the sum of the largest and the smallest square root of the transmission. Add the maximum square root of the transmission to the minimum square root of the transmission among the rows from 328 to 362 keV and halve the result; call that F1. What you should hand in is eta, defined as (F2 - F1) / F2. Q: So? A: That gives 0.02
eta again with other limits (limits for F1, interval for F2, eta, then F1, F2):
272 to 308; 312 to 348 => -0.02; 3.19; 3.12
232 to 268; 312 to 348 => -0.01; 3.14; 3.12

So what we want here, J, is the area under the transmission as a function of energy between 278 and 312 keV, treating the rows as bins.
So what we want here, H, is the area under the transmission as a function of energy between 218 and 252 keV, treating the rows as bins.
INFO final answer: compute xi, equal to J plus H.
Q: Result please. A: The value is 683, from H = 344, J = 339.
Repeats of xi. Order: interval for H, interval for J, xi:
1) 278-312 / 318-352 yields 667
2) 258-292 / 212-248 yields 706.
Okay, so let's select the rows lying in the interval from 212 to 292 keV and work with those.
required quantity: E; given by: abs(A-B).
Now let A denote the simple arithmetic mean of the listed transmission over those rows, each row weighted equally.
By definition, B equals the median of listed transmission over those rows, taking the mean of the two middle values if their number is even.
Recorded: 0.03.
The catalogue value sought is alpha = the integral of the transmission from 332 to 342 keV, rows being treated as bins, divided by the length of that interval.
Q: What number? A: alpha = 9.6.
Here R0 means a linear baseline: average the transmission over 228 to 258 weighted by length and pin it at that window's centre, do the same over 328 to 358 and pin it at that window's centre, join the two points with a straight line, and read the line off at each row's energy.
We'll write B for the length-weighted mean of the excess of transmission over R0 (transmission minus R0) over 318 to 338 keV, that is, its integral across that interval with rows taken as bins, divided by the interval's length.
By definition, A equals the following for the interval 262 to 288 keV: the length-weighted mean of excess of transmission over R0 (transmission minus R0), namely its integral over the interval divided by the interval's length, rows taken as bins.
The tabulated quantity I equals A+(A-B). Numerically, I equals 0.1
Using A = 0.08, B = 0.0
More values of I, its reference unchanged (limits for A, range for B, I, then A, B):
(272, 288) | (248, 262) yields 0.7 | 0.22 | -0.2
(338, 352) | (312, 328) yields -0.1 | 0.10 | 0.3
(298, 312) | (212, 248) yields 0.4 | 0.13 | -0.1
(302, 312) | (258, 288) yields 0.6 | 0.31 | 0.0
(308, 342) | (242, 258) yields 0.5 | 0.18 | -0.2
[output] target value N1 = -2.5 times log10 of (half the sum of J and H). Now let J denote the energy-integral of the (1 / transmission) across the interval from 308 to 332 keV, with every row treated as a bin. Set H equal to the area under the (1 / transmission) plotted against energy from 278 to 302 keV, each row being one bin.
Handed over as -0.96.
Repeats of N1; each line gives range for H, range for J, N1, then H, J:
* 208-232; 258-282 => -0.94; 2.38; 2.38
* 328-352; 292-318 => -1.02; 2.51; 2.62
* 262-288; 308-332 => -1.00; 2.59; 2.42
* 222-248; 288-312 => -0.99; 2.53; 2.44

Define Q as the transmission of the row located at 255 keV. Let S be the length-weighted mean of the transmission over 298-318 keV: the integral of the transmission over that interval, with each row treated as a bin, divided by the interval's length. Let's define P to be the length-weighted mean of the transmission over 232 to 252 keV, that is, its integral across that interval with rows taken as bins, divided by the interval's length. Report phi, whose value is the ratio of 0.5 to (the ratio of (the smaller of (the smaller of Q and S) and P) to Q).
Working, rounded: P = 10.0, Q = 10.51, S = 9.99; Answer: 0.526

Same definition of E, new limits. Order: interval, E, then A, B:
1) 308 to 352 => 0.10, 9.8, 9.7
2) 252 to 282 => 0.02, 10.2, 10.2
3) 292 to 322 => 0.16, 9.9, 9.7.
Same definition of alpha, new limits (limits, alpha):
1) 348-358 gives 9.5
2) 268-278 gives 10.2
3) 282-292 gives 9.8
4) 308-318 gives 10.3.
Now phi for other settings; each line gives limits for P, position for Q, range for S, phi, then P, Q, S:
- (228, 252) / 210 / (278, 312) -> 0.512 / 10.2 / 10.19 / 9.96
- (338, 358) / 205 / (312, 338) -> 0.530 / 9.6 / 10.15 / 9.79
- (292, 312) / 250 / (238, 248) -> 0.500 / 9.9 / 9.258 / 10.13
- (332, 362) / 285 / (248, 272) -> 0.500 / 9.7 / 9.586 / 9.89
